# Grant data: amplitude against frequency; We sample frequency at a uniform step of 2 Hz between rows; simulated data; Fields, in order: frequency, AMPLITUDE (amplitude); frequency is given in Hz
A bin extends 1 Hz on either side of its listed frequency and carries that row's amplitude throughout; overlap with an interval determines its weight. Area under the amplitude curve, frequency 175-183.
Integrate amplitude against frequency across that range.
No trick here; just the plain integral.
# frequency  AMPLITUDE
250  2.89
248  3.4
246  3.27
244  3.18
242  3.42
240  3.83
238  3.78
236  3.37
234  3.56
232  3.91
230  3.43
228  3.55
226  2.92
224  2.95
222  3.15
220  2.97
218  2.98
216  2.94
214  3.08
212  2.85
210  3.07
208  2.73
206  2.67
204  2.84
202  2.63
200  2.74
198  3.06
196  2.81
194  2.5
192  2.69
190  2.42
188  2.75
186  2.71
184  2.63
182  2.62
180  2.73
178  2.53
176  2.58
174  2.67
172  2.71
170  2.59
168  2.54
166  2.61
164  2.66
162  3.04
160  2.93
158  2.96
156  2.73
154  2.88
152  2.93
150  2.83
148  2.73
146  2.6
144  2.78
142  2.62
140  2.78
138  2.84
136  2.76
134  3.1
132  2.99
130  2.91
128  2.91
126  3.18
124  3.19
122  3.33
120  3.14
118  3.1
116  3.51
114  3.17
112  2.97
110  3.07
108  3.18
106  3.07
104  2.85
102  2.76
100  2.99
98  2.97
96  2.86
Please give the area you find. 20.9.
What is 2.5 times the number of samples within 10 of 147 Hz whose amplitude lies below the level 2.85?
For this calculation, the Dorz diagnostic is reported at 20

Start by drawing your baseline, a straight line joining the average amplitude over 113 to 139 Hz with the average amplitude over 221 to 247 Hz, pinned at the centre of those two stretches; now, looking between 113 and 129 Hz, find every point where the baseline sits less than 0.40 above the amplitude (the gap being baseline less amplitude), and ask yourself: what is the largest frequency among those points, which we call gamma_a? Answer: 128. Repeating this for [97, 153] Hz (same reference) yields 152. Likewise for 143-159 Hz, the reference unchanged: 158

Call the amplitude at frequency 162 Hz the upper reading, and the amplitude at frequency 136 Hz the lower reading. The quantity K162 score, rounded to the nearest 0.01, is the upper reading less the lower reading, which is 0.28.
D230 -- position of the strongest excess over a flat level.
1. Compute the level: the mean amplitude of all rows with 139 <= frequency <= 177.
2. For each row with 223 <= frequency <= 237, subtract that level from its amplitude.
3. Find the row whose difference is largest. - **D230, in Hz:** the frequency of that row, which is 232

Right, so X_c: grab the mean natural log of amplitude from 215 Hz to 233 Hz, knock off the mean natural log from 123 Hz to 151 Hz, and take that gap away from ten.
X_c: 9.9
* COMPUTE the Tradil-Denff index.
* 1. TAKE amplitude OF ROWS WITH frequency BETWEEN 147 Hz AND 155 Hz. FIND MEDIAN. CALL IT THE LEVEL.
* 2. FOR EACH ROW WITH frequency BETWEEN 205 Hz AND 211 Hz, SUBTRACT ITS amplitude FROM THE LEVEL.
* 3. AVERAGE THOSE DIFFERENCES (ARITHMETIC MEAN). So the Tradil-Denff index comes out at 0.03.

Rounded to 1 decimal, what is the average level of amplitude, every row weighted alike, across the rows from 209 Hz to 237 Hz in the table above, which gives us 3.2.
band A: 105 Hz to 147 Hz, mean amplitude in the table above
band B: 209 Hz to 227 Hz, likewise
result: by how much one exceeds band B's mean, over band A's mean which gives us -0.66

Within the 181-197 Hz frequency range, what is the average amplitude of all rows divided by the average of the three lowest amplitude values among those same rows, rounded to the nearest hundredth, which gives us 1.05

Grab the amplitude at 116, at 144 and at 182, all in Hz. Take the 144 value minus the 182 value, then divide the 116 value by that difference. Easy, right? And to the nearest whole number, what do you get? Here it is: 22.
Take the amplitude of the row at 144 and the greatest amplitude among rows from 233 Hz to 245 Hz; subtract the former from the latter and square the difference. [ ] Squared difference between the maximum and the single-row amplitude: 1.10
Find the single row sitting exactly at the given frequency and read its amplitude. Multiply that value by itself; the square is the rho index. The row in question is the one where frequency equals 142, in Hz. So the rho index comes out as 6.9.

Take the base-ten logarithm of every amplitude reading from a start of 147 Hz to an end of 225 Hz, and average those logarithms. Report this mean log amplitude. 0.44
